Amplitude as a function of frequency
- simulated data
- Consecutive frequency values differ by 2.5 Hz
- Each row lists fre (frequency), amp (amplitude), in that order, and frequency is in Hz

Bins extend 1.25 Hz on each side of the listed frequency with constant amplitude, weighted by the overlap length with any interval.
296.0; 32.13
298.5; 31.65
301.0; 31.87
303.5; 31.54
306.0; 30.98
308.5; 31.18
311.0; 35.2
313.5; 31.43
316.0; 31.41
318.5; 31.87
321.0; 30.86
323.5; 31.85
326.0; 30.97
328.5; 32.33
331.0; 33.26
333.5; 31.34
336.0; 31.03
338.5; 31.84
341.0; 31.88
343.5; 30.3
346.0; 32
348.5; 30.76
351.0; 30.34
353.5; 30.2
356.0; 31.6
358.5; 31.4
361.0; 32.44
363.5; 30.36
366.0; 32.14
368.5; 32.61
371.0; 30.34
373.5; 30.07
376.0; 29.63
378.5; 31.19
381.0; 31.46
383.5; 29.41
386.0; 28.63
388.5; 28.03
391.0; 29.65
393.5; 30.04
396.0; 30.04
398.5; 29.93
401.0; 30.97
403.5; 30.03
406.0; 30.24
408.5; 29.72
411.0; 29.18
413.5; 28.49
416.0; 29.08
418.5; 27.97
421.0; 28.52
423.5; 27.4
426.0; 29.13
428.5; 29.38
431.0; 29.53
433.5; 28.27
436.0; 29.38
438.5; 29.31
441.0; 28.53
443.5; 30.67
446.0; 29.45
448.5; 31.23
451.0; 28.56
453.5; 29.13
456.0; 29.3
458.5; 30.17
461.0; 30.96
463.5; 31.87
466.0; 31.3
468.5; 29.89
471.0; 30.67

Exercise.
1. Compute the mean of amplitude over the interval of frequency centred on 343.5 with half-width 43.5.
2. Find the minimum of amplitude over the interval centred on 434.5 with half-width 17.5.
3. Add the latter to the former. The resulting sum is 58.7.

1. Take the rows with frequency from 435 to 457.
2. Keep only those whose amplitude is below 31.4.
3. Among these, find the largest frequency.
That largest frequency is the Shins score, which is 456.0 Hz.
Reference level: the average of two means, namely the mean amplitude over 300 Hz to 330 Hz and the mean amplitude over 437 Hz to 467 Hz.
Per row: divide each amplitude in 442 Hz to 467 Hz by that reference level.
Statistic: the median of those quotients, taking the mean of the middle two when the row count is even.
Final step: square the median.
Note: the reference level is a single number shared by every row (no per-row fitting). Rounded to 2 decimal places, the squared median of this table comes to 0.97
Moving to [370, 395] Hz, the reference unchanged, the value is 0.93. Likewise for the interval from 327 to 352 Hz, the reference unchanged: 1.04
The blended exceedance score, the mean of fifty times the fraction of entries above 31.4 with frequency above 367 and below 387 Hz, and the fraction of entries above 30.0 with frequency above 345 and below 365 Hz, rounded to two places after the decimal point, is 6.75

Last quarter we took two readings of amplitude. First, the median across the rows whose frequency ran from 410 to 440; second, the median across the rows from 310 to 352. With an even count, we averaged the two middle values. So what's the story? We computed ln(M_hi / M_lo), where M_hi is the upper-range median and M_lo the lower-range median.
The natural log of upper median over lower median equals -0.077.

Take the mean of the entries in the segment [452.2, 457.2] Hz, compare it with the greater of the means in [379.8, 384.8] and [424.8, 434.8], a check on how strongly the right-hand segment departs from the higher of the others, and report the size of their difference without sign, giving 1.2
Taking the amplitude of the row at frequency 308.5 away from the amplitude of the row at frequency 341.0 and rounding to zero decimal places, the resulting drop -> 1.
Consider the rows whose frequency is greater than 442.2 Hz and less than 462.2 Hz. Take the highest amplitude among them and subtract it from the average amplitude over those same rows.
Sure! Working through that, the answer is -1.3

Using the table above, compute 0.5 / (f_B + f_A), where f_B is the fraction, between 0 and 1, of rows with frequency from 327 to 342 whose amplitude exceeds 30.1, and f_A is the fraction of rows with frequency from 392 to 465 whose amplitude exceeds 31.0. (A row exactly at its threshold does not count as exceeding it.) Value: 0.47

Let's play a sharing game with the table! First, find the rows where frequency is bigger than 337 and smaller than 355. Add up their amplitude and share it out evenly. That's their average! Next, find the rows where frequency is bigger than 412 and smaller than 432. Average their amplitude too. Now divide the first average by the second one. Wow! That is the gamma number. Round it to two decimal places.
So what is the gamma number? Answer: 1.08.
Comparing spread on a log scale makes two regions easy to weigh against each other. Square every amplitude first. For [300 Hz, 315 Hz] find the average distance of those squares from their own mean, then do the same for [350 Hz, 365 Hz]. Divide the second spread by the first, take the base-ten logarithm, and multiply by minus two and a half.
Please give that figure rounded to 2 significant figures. 0.43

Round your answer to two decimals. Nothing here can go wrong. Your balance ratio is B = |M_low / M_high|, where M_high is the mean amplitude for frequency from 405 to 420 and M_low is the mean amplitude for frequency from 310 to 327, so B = 1.10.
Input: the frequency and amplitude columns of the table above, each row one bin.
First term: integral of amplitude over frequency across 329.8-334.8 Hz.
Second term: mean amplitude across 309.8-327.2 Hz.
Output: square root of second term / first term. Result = 0.445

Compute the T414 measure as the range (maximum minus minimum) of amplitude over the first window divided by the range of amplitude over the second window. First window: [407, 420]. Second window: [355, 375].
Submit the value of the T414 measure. 0.69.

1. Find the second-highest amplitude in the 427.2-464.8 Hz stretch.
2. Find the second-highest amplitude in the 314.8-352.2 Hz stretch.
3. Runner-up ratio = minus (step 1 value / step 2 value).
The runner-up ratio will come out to -0.97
